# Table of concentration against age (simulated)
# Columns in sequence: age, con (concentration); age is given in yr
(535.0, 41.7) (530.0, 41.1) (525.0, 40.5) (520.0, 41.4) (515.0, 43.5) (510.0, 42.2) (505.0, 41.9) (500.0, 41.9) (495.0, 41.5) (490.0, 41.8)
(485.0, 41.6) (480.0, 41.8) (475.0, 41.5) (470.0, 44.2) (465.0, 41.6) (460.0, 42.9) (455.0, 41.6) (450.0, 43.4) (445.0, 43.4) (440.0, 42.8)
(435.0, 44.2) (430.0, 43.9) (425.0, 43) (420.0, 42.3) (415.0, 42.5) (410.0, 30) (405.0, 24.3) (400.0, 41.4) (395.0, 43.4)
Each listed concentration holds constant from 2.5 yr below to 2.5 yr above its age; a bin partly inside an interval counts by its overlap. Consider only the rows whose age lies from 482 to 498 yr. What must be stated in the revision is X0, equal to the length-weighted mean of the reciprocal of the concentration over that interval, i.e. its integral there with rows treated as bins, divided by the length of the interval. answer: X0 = 0.0240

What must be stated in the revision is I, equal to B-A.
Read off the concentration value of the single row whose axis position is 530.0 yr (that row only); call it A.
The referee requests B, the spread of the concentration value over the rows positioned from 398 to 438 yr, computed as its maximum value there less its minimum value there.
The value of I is -21.2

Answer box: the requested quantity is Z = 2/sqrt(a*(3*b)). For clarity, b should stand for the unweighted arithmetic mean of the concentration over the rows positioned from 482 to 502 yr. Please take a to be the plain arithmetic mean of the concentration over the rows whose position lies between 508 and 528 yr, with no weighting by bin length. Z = 0.0276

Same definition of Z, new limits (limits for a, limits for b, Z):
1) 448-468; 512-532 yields 0.0275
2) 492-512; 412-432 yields 0.0272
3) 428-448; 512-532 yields 0.0271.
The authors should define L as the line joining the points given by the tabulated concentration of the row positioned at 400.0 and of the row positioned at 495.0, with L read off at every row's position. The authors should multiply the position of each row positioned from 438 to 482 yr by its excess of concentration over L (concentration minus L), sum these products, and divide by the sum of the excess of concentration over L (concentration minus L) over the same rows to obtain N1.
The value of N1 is 455.8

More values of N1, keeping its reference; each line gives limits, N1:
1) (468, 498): 473.2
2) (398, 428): 405.1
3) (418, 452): 436.1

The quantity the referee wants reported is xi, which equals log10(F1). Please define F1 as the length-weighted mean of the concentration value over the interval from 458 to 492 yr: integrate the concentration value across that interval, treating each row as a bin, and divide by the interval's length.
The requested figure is 1.625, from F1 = 42.2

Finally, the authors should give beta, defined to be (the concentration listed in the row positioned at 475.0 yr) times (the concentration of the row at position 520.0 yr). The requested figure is 1718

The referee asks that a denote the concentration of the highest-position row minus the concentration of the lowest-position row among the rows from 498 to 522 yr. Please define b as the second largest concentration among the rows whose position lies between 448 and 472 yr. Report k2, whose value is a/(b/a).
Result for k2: 0.006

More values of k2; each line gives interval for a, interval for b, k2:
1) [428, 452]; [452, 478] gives 0.006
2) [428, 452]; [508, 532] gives 0.006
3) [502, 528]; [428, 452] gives 0.045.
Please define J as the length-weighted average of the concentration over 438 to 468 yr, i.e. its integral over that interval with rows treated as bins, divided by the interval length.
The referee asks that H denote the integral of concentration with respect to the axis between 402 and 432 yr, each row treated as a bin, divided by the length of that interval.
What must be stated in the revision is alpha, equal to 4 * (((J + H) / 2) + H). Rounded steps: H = 37.6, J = 42.6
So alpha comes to 311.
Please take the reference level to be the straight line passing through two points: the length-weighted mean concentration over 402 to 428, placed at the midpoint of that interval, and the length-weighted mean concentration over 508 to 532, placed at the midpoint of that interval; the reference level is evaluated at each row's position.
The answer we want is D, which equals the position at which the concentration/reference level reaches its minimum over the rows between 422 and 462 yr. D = 455.0 yr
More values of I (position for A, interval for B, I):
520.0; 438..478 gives -38.7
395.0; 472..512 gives -42.7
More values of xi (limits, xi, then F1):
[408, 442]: 1.617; 41.4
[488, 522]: 1.624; 42.0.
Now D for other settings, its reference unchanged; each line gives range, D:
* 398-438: 405.0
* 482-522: 520.0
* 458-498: 495.0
